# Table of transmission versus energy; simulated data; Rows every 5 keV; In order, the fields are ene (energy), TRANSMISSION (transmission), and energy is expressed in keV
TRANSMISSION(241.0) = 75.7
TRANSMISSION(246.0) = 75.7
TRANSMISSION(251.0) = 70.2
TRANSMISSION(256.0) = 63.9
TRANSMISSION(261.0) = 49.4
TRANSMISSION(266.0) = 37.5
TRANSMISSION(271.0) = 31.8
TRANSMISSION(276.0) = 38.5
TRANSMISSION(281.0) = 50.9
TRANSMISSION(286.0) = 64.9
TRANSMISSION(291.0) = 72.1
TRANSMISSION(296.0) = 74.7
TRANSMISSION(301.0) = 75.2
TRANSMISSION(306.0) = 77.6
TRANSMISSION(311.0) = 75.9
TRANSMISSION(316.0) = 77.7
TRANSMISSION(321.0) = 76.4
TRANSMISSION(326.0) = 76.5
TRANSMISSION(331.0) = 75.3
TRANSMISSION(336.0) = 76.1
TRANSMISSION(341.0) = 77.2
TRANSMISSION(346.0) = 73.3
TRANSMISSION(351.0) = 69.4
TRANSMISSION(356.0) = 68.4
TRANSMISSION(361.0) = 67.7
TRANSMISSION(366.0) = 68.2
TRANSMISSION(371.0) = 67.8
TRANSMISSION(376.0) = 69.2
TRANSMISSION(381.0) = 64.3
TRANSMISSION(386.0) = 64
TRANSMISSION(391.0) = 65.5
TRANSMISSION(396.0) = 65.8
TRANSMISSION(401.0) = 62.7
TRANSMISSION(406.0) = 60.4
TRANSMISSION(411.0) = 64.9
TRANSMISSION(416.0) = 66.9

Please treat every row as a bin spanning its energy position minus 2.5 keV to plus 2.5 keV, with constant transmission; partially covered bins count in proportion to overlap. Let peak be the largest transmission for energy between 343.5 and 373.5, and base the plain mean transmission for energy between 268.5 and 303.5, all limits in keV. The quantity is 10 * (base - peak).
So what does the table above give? -150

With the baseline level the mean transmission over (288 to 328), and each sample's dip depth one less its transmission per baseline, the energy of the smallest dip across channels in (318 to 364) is 341.0 keV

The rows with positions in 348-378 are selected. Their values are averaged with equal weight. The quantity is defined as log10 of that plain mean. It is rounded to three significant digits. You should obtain 1.84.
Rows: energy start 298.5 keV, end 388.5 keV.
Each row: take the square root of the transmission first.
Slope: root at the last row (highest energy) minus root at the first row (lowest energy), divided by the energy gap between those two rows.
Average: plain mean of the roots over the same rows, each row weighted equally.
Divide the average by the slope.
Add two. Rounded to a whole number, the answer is -1073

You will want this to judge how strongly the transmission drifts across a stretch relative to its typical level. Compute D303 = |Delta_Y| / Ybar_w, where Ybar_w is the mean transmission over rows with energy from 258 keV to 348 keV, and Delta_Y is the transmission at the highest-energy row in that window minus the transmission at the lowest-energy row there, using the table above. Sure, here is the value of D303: 0.36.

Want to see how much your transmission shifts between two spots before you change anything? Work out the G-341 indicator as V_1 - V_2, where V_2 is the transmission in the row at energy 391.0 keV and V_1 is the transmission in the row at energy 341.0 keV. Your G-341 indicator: 12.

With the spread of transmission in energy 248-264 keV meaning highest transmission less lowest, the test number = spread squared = 433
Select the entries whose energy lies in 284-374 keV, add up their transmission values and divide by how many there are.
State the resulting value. 73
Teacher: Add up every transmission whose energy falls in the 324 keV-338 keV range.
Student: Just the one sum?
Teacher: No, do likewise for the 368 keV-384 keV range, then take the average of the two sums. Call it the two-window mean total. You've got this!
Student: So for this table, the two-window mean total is 215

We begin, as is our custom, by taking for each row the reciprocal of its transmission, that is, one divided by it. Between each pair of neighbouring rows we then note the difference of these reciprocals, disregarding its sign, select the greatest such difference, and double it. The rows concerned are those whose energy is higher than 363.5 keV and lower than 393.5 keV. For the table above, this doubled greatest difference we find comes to 0.0022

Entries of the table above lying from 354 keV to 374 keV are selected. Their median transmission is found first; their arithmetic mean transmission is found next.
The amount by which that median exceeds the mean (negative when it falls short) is 0.0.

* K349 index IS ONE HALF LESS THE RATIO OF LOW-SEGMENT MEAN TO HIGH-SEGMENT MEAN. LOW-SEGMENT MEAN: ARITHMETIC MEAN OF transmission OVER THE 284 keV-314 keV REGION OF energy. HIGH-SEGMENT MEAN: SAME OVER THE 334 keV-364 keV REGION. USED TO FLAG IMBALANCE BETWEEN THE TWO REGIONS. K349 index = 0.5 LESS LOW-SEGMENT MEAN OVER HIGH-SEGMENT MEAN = -0.52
